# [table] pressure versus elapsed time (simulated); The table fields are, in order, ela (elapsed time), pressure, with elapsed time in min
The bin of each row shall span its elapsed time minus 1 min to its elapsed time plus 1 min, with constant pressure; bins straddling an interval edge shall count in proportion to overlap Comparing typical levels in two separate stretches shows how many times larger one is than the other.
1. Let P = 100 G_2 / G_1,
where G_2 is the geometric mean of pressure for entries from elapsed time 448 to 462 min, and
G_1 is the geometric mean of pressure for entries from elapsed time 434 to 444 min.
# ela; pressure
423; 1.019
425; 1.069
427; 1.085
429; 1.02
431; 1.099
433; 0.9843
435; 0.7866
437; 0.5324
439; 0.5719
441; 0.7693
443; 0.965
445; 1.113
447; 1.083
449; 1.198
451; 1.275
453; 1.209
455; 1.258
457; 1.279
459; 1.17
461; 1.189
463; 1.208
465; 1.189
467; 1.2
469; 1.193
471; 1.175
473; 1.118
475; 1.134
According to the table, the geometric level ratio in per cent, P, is 173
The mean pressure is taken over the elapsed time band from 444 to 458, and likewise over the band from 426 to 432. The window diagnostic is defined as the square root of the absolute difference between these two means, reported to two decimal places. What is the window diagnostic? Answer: 0.37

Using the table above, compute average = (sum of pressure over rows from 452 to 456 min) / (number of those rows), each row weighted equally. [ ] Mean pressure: 1.23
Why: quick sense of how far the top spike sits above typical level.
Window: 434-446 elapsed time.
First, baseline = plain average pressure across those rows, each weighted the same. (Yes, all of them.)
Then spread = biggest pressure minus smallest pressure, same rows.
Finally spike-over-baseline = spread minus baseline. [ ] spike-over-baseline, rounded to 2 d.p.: -0.21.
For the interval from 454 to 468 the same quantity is -1.10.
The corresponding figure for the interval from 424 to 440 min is -0.33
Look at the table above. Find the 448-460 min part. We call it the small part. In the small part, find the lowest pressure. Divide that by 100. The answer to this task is 0.012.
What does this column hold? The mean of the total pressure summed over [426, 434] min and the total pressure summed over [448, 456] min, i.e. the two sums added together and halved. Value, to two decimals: 4.56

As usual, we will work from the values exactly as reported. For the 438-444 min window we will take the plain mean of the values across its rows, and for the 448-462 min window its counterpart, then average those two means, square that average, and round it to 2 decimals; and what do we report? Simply 0.99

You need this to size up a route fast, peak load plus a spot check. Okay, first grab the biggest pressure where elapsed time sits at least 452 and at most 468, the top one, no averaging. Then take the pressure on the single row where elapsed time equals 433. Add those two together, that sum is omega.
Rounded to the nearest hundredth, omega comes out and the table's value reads 2.26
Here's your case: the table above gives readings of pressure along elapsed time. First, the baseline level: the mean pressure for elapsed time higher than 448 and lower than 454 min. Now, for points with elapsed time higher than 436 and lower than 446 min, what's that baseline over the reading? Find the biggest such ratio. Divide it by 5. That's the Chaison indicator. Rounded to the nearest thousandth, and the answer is 0.461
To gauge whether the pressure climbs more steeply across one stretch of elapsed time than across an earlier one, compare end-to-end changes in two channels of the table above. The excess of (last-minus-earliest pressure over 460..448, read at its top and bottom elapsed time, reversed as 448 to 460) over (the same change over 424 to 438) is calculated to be 0.5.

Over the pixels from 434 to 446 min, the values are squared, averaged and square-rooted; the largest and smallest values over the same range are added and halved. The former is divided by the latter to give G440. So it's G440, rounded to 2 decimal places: 0.99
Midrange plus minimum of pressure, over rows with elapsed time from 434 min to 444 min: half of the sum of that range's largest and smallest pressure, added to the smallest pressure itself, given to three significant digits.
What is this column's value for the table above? 1.28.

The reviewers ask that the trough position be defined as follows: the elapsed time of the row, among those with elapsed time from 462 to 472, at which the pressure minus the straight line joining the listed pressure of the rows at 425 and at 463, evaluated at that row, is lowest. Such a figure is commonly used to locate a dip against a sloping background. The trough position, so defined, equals 471 min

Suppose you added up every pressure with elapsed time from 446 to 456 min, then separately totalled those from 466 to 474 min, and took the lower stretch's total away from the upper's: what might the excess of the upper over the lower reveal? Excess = -1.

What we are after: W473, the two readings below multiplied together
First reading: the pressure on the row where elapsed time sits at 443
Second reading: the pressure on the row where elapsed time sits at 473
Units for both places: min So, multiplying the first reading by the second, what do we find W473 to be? 1.1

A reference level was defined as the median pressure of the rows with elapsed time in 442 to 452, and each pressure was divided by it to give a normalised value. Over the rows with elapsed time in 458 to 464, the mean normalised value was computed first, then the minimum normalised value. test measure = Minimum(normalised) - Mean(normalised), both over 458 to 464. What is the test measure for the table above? -0.017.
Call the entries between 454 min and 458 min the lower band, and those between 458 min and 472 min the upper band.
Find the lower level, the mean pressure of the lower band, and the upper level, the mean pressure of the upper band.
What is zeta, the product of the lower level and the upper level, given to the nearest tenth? 1.5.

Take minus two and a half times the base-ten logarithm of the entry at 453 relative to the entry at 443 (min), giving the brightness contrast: -0.24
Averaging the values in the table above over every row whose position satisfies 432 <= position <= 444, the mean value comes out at 0.77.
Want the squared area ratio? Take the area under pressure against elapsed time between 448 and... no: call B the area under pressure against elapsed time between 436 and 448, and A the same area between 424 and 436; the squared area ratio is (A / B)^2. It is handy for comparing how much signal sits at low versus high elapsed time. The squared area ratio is 1.44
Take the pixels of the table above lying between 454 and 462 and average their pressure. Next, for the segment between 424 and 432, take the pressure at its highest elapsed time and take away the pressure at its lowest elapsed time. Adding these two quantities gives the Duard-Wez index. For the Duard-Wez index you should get 1.3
